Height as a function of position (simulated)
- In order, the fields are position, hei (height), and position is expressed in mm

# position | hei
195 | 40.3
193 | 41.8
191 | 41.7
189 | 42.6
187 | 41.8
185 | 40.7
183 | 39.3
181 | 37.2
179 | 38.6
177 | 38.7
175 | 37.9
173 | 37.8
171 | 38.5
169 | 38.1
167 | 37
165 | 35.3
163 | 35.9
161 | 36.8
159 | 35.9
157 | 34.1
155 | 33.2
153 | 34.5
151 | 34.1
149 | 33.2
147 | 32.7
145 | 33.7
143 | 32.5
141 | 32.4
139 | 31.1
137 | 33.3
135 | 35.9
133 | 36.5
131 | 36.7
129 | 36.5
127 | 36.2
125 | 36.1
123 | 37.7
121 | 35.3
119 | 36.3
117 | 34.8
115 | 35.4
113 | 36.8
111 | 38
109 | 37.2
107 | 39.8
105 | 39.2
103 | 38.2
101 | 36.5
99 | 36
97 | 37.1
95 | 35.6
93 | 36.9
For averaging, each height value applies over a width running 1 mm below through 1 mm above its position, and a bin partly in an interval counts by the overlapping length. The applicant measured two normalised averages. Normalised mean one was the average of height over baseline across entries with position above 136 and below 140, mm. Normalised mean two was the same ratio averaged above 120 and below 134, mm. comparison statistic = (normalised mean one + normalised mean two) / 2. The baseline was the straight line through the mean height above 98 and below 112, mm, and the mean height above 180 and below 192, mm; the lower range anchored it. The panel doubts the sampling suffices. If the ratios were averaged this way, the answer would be 0.886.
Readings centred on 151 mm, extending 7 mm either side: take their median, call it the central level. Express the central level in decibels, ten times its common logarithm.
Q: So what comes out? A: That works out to 15.3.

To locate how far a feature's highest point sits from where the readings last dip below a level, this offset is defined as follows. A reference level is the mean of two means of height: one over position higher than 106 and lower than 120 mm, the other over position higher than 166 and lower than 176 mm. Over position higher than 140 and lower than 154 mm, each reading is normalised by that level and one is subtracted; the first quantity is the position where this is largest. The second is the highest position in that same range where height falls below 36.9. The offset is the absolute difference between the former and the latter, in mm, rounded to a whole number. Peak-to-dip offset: 0 mm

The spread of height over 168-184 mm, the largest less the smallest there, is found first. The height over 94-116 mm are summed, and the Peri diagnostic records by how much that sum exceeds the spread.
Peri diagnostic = 408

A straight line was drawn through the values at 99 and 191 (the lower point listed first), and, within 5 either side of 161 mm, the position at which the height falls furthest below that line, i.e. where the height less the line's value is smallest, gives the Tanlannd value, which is 157 mm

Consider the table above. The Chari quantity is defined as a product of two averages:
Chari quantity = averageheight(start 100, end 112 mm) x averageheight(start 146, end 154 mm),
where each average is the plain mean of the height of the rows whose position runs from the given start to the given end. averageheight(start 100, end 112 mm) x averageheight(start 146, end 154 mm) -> 1283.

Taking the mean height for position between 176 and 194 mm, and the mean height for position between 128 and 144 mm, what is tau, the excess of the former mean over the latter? 5.9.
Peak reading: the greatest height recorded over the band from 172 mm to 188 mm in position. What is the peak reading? 41.8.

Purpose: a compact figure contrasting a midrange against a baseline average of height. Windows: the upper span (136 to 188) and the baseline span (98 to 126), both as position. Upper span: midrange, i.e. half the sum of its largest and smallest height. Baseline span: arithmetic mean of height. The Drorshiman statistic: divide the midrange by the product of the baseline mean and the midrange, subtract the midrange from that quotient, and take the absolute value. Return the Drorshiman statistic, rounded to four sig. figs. 36.42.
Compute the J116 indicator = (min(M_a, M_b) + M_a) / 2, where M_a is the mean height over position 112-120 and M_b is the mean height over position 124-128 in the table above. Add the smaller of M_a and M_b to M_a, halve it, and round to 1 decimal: 35.8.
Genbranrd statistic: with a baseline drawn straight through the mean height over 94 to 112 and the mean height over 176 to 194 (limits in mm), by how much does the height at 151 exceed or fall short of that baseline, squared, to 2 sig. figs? 25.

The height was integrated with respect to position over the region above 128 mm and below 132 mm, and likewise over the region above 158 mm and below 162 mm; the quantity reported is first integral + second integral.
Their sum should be 292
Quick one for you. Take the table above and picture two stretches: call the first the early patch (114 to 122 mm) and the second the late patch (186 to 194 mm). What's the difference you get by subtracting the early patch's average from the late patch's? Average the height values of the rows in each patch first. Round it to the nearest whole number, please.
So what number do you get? 7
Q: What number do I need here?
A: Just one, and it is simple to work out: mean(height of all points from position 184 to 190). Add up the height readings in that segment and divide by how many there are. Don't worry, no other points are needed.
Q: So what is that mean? 42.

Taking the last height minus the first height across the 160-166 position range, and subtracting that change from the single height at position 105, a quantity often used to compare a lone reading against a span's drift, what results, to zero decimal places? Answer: 41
